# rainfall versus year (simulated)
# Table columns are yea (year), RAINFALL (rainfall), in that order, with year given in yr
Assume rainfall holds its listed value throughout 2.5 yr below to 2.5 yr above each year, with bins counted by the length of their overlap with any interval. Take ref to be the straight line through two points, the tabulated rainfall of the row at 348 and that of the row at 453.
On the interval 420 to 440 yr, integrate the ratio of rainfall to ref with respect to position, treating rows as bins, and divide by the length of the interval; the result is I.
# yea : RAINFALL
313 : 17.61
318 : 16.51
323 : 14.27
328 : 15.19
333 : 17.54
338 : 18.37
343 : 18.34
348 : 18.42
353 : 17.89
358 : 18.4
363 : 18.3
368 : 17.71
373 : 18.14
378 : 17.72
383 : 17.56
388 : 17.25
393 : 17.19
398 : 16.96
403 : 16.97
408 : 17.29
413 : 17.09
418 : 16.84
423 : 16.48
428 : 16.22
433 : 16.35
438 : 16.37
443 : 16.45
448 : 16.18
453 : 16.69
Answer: 0.959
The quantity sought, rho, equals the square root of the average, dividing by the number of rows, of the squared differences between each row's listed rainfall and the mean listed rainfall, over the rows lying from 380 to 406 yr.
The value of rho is 0.22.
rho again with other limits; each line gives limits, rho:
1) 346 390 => 0.39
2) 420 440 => 0.09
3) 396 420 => 0.15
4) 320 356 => 1.57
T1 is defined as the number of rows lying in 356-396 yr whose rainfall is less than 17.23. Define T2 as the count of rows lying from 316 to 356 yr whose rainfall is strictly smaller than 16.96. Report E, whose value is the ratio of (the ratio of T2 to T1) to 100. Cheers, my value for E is 0.030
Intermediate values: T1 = 1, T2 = 3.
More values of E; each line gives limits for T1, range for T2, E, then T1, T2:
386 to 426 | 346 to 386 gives 0.000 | 6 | 0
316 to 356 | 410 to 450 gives 0.023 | 3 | 7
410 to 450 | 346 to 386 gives 0.000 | 8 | 0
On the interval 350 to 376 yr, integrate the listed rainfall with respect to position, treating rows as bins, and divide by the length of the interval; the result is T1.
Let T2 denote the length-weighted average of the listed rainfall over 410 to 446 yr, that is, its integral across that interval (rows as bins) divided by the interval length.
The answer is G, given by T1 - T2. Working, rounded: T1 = 18.1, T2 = 16.5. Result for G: 1.5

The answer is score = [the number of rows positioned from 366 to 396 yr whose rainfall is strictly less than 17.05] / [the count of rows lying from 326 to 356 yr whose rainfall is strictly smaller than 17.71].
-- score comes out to 0.0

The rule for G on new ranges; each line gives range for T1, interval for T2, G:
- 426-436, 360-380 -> -1.7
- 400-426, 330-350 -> -1.2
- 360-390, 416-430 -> 1.3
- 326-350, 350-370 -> -0.5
